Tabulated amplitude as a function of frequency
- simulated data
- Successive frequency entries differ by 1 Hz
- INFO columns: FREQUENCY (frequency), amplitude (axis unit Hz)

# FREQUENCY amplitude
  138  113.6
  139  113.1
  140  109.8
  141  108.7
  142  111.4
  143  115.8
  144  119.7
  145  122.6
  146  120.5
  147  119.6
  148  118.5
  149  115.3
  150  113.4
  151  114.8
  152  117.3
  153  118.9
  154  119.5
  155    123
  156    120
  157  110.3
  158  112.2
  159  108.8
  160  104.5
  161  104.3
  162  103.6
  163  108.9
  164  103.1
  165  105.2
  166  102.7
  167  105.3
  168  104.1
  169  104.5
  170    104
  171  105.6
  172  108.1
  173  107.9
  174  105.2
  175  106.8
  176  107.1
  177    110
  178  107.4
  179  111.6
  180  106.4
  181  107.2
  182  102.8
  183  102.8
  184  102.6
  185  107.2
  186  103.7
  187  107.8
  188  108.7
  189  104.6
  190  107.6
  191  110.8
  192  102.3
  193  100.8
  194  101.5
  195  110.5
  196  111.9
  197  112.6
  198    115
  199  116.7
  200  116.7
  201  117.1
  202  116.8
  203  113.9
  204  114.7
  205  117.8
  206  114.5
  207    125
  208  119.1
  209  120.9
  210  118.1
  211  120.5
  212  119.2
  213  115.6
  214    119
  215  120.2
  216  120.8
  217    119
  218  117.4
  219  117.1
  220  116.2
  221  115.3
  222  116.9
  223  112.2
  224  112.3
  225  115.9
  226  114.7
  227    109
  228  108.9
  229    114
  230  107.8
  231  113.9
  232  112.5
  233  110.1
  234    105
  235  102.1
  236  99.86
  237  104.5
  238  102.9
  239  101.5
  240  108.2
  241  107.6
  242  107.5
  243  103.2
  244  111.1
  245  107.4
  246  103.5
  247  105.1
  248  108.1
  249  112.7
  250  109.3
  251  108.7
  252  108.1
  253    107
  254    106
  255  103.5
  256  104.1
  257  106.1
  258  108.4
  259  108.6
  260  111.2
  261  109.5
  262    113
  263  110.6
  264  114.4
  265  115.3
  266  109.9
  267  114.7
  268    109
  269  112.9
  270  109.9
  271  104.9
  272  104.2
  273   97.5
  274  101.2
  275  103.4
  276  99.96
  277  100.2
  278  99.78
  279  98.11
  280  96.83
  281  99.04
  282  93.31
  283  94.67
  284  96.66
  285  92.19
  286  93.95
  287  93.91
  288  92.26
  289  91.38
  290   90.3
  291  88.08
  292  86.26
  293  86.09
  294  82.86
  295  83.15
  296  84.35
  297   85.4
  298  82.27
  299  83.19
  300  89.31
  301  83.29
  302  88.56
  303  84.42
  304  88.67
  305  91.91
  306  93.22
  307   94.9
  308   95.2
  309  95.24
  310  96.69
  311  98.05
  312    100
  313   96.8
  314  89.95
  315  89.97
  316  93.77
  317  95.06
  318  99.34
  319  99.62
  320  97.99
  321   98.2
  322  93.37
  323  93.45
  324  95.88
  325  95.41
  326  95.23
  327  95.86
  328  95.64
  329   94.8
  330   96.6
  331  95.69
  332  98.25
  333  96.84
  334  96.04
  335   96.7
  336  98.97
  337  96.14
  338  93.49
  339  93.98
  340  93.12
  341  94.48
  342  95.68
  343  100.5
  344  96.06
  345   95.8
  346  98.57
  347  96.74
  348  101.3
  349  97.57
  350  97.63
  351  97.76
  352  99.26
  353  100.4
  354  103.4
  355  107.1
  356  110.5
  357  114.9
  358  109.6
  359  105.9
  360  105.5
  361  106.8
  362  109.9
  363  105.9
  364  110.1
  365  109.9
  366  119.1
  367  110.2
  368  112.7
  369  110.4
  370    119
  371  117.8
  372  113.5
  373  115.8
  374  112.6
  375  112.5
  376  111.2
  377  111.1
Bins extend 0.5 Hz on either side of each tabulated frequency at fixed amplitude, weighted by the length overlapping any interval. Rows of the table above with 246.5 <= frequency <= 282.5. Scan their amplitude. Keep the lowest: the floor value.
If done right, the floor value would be 93.31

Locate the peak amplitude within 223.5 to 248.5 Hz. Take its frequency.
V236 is 225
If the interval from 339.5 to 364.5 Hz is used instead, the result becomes 357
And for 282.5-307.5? 284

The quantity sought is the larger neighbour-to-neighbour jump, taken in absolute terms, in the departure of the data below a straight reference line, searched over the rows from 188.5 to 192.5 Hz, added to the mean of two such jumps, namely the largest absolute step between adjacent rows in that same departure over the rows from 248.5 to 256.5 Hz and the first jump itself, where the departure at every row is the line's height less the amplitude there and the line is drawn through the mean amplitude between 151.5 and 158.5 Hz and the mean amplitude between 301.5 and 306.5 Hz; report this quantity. 14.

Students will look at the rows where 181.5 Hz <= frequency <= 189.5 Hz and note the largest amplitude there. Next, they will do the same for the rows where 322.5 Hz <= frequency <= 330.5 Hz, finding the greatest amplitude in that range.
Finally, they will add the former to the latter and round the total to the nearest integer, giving 205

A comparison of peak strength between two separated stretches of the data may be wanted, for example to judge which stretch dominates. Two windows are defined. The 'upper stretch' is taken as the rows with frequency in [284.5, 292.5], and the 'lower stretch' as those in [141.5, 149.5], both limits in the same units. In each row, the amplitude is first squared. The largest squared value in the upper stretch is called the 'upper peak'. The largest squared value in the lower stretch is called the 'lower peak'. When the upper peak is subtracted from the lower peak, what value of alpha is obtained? 6204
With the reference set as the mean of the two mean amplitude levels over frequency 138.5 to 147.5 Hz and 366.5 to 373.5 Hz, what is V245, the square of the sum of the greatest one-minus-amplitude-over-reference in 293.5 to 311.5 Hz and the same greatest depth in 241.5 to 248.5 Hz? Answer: 0.15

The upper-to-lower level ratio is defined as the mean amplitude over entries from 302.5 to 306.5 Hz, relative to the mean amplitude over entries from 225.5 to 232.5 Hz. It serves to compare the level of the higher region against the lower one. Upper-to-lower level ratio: 0.80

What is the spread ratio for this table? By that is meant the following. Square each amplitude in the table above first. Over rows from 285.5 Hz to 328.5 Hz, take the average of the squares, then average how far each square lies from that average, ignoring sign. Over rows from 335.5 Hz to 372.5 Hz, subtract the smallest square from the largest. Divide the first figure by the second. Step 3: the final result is 0.15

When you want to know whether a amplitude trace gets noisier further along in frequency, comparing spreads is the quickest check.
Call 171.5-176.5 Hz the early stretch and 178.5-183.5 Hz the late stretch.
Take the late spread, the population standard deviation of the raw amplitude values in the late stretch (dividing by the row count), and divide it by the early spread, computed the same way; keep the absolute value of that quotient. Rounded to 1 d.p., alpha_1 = 3.2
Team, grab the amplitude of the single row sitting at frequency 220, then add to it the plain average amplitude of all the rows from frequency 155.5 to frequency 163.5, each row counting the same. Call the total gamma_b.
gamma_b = 225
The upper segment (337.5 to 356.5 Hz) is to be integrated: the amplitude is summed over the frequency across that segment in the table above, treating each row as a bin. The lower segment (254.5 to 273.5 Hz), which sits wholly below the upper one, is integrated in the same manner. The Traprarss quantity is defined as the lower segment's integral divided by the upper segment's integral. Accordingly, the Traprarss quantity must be 1.10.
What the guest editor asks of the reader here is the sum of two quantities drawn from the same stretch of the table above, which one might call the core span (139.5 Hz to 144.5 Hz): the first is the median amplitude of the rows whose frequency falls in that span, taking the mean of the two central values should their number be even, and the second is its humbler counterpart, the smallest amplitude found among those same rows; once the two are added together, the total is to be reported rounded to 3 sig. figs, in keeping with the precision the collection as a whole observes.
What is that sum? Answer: 220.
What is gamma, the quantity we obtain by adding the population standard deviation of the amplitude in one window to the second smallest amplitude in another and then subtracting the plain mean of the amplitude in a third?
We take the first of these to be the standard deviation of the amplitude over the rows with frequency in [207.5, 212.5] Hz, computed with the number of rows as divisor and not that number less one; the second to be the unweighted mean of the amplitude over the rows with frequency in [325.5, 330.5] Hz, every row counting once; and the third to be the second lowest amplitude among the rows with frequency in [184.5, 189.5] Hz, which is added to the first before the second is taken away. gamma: 10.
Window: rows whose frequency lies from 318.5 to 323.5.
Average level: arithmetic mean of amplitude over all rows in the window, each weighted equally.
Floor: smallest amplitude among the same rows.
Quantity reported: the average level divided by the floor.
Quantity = 1.03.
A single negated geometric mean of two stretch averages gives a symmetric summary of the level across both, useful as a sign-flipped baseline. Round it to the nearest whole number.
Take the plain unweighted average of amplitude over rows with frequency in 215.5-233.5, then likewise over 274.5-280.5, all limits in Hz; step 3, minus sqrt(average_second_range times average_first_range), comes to -107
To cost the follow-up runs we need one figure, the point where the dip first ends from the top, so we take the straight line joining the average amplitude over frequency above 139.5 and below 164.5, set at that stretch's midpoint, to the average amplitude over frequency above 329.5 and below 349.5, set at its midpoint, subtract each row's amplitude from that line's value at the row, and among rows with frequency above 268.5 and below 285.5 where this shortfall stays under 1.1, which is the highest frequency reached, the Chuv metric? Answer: 275 Hz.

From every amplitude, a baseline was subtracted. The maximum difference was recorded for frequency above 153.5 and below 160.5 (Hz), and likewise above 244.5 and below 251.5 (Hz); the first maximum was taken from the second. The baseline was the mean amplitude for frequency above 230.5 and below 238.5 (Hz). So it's -10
